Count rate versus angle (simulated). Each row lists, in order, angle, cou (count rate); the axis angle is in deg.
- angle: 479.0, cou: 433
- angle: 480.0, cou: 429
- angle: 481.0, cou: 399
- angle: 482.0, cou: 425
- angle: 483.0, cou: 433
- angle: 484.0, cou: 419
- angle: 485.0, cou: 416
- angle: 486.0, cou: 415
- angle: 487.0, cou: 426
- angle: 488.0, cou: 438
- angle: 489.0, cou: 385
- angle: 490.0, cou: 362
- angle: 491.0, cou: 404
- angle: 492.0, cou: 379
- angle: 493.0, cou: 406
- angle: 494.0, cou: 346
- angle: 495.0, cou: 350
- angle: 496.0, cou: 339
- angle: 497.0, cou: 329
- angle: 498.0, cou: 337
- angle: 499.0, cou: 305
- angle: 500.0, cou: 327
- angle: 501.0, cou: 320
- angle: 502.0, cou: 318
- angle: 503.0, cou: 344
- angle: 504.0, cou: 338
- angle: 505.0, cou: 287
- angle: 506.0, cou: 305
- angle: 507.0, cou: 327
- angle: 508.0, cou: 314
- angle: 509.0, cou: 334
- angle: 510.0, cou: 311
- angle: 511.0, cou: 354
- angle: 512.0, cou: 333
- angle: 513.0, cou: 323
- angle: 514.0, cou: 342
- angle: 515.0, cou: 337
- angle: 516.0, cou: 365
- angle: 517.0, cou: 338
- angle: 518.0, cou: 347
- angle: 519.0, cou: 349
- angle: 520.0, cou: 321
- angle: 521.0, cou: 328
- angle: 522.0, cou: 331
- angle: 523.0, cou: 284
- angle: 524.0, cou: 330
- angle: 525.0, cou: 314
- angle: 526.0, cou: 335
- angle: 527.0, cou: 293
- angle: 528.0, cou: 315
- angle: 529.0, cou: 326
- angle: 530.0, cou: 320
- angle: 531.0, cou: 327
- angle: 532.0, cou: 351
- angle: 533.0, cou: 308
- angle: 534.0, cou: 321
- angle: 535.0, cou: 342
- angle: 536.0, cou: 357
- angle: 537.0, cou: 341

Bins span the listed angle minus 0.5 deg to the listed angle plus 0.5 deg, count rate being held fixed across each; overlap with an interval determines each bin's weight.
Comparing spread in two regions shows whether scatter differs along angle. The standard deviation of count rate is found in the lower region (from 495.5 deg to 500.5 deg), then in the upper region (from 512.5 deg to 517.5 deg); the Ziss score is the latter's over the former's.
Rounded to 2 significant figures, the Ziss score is 1.1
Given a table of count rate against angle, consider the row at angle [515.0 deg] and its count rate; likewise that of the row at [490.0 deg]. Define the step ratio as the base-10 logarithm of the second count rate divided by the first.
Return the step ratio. 0.03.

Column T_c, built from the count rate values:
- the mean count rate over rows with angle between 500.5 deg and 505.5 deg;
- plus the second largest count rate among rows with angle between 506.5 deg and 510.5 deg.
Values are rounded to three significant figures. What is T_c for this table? 648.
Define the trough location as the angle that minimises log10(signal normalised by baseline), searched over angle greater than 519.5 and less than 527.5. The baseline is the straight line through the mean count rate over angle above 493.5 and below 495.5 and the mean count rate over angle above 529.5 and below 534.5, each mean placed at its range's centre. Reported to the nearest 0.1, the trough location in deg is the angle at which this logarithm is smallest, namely 523.0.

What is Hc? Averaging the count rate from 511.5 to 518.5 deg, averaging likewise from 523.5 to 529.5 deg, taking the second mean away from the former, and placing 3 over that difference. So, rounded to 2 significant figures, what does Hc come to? 0.14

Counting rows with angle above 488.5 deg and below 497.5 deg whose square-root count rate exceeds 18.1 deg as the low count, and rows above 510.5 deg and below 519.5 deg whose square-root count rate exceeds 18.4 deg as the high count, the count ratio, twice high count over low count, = 1.1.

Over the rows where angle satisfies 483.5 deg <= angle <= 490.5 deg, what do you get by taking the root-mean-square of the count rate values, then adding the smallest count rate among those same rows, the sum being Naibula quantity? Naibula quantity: 771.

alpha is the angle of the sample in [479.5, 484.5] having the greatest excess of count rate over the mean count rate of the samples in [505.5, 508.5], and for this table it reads 483.0 deg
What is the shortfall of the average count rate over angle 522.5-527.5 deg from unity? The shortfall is -310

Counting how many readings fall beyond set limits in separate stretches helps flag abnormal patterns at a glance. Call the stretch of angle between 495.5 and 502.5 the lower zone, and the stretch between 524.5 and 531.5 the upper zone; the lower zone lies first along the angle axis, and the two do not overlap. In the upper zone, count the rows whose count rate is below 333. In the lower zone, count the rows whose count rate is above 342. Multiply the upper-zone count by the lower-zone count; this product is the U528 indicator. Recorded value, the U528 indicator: 0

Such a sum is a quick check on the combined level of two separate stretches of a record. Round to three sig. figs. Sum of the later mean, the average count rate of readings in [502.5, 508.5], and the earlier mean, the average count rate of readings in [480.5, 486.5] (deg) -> 737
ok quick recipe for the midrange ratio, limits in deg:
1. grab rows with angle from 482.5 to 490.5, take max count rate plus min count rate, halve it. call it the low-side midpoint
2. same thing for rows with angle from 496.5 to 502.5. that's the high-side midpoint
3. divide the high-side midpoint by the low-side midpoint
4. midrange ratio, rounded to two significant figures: 0.80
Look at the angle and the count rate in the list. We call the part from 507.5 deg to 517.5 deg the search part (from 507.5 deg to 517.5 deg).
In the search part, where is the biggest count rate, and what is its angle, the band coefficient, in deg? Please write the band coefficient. 516.0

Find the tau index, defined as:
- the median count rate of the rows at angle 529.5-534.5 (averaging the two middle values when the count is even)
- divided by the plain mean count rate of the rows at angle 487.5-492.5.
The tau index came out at 0.82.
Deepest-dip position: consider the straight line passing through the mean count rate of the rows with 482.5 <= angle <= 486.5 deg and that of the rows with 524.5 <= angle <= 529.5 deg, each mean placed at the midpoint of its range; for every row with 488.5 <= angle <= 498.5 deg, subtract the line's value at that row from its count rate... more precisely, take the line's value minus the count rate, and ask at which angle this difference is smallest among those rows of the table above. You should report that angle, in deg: 493.0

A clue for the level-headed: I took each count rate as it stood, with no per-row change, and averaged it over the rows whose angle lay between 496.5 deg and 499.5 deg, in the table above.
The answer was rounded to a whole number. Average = 324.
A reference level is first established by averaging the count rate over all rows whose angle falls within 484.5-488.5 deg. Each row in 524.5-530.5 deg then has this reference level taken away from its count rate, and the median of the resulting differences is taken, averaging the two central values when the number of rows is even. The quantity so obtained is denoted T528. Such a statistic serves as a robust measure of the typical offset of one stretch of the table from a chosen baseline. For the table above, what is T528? -106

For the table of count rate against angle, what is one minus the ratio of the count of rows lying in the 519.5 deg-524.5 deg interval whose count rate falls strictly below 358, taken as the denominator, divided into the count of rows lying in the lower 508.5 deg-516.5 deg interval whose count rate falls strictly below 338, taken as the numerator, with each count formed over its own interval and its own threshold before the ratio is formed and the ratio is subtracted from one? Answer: 0.0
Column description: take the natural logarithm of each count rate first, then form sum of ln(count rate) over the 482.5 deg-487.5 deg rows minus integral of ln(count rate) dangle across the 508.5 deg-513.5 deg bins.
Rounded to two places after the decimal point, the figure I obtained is 1.22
